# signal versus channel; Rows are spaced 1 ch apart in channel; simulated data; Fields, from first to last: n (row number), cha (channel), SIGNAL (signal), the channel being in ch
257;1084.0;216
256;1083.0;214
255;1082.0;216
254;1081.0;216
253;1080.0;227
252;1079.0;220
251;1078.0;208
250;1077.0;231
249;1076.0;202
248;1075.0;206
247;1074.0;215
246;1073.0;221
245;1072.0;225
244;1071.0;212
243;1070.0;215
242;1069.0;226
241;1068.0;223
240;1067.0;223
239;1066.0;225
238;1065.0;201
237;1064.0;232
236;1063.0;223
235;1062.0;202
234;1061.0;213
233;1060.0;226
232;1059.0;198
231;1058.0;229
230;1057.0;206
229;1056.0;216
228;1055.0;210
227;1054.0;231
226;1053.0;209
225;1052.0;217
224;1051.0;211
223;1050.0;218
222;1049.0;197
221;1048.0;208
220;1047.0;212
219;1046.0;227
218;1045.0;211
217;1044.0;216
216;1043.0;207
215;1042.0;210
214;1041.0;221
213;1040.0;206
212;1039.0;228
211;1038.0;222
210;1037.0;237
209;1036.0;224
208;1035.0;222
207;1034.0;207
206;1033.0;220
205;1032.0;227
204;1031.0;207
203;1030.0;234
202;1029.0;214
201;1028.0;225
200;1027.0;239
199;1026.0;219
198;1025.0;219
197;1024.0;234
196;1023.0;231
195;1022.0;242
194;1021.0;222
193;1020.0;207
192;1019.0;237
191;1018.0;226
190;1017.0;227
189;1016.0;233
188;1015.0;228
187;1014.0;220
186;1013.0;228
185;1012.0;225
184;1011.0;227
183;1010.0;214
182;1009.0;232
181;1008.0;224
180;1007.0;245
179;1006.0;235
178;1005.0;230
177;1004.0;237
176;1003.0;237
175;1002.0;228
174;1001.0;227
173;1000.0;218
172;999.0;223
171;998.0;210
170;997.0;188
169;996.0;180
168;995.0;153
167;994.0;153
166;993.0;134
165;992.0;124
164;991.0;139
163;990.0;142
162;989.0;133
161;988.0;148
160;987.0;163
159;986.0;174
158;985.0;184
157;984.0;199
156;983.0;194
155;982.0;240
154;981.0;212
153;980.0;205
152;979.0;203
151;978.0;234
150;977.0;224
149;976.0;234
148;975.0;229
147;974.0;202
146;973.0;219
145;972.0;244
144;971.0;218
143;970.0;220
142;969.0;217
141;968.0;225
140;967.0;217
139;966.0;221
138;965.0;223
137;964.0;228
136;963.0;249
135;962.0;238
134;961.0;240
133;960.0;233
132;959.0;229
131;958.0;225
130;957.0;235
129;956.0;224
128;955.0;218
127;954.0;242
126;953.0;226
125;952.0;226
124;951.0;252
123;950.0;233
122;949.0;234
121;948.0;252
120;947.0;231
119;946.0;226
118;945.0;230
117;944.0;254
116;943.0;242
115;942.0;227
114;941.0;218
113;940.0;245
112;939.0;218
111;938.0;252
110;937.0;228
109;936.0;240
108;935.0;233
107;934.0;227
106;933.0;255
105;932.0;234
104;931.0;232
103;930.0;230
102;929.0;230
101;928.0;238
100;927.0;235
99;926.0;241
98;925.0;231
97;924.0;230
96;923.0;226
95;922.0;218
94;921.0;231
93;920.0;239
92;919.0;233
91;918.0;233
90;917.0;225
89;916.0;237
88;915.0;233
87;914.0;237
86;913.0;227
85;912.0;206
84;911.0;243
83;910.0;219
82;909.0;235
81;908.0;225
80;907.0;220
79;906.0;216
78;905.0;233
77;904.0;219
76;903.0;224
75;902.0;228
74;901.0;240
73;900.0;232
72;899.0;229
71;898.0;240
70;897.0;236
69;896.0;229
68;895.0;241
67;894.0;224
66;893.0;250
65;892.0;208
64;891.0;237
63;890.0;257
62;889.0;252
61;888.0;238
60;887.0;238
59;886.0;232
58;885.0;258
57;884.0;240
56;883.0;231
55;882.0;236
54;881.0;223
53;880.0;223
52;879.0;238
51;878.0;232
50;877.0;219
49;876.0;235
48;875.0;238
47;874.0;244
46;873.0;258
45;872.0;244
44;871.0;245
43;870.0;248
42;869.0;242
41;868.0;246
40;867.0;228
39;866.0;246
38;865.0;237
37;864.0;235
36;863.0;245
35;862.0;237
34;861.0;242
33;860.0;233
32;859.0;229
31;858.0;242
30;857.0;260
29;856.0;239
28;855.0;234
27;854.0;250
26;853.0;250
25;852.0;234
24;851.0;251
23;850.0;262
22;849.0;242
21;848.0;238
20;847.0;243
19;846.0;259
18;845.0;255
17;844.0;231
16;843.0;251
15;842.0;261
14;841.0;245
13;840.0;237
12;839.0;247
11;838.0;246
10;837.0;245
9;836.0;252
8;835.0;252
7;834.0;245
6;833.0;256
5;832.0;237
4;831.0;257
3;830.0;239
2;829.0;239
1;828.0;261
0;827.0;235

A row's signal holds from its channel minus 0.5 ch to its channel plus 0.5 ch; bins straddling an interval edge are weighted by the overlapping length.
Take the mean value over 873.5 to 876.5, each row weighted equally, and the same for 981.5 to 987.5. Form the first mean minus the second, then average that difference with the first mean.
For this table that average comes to 143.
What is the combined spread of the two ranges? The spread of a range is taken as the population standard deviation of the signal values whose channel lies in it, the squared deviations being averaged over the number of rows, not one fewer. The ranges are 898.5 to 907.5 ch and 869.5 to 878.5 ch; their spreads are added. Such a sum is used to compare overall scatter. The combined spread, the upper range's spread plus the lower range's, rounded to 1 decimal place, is 17.7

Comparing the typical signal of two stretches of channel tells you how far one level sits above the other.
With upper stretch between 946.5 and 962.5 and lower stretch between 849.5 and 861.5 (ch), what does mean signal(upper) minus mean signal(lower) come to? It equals -10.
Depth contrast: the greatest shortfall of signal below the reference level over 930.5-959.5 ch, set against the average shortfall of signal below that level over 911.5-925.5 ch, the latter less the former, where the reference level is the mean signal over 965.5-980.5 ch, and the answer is -11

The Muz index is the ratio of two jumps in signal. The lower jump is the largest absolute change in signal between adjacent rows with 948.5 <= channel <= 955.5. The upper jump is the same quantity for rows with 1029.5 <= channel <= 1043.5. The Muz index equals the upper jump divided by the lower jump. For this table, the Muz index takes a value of 1.0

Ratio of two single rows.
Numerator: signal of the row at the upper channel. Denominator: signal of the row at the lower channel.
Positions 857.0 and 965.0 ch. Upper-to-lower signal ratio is 0.86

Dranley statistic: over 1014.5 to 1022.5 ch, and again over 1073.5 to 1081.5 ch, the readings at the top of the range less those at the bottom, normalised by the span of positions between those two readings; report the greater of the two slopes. 2.0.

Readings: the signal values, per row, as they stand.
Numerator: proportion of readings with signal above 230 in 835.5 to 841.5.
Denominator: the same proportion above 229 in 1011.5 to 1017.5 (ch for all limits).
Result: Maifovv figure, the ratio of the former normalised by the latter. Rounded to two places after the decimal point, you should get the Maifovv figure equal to 6.00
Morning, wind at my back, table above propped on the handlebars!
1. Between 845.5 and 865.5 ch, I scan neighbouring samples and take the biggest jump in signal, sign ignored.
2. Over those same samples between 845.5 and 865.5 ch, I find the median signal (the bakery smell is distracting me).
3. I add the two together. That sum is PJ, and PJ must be 263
